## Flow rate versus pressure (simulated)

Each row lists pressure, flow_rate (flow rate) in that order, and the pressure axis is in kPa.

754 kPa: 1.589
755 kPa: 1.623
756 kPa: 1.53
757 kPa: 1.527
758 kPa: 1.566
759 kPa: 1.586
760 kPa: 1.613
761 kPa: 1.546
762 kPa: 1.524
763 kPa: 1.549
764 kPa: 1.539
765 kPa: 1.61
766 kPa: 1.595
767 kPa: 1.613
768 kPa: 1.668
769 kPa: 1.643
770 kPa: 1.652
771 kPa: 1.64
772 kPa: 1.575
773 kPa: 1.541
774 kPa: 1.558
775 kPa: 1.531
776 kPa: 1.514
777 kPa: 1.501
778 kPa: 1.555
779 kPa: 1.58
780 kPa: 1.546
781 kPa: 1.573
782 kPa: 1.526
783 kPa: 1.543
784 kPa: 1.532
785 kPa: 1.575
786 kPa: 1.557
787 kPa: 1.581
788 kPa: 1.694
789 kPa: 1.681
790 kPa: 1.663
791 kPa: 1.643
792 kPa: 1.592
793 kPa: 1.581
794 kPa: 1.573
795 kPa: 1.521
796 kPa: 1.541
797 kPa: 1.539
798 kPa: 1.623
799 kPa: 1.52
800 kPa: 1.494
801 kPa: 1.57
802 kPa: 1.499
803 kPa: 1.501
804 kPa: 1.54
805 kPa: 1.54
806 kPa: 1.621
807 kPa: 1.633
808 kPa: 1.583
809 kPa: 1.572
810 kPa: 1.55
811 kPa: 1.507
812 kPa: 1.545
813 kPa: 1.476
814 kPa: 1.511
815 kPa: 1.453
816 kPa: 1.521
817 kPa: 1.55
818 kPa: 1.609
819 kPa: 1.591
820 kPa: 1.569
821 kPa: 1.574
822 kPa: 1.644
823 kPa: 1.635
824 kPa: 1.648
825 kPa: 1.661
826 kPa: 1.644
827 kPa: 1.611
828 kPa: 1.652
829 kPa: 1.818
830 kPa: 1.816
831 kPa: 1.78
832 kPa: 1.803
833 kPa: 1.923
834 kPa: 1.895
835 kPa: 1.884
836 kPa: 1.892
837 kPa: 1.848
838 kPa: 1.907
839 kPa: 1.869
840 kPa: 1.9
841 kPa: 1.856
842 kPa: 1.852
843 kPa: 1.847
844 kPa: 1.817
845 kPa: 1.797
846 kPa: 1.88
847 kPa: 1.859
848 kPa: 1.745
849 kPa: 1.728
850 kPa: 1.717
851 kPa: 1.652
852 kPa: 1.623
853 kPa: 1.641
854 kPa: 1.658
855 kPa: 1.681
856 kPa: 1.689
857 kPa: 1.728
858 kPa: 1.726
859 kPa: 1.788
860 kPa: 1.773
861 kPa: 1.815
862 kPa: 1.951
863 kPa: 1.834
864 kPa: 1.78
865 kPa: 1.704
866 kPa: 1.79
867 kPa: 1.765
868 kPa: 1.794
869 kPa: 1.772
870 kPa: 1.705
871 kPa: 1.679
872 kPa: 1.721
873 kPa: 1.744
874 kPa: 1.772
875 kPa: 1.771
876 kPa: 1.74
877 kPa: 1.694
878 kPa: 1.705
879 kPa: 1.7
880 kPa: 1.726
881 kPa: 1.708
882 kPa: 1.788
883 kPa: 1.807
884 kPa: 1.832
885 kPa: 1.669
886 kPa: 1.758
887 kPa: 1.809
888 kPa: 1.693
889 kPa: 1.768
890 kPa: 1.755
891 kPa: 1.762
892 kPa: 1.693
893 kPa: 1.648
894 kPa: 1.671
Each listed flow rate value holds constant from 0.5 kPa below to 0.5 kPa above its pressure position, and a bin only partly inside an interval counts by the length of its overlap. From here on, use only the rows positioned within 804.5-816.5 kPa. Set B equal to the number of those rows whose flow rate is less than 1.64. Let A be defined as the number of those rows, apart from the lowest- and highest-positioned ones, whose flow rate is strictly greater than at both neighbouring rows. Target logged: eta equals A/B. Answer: 0.25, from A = 3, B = 12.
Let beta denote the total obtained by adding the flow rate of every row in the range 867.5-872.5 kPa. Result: 8.7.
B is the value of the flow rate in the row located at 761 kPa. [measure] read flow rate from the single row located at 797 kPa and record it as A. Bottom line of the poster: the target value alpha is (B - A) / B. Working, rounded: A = 1.539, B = 1.546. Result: 0.00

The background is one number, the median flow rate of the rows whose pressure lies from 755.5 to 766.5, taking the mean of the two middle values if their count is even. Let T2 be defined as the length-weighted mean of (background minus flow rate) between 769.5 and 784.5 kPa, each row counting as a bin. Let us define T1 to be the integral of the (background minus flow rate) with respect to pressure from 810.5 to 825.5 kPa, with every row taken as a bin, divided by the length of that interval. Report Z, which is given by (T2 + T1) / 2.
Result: -0.01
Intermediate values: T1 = -0.02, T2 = -0.01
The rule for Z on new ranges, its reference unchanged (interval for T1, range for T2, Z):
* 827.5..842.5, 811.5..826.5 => -0.16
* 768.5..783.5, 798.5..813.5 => -0.01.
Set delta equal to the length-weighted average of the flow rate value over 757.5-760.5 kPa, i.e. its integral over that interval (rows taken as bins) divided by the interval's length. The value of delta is 1.59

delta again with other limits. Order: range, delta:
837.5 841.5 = 1.88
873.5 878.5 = 1.74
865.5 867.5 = 1.78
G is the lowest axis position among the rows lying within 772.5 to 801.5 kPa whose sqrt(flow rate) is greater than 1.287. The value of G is 788 kPa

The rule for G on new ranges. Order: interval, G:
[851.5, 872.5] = 854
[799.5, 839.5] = 825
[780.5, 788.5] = 788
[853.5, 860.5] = 854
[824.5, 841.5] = 825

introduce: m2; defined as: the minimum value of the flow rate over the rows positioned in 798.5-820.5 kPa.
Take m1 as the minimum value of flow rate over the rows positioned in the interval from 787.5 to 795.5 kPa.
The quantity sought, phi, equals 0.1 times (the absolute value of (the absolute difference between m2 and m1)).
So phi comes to 0.007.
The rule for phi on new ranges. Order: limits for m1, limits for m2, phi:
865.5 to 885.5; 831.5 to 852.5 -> 0.005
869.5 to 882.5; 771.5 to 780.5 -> 0.018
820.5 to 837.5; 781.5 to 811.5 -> 0.008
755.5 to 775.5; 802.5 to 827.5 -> 0.007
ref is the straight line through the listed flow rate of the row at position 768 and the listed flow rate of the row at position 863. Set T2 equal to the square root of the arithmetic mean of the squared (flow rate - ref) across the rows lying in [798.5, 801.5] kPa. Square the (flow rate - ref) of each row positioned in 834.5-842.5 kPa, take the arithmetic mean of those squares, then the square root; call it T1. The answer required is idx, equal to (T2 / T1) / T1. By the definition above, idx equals 26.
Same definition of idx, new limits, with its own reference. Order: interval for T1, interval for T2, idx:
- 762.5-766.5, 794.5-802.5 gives 22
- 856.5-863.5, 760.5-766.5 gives 19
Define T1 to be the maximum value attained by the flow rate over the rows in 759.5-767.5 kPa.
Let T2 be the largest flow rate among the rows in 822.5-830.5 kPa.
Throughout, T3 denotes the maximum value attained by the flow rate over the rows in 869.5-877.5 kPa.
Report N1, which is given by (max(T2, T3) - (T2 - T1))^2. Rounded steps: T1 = 1.613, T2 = 1.818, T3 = 1.772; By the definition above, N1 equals 2.6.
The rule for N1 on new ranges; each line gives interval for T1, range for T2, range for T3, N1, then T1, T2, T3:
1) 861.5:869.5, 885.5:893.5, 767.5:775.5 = 3.8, 1.951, 1.809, 1.668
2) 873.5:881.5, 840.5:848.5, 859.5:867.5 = 3.4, 1.772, 1.88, 1.951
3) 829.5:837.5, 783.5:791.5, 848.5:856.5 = 3.8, 1.923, 1.694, 1.728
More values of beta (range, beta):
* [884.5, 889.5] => 8.7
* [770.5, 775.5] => 7.8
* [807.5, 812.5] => 7.8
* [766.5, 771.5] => 8.2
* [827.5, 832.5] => 8.9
